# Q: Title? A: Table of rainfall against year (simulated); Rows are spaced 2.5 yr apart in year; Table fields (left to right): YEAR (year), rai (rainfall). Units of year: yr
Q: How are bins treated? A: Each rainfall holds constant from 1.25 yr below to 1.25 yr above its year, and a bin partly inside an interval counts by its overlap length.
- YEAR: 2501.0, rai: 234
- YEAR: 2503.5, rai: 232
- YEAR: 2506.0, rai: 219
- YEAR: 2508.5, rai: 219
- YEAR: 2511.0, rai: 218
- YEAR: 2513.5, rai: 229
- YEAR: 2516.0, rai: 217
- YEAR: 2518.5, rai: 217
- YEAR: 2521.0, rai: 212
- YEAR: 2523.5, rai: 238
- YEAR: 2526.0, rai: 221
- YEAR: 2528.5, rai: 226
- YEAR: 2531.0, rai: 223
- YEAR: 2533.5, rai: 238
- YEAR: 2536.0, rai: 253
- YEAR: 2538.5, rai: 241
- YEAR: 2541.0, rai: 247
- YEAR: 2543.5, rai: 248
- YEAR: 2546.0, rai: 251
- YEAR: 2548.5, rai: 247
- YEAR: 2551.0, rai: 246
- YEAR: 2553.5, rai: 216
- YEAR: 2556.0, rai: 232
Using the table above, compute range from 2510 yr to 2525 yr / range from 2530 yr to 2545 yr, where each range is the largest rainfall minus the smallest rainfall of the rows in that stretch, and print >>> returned 0.87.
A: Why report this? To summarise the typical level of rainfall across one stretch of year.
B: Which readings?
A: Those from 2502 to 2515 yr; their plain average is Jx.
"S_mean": 223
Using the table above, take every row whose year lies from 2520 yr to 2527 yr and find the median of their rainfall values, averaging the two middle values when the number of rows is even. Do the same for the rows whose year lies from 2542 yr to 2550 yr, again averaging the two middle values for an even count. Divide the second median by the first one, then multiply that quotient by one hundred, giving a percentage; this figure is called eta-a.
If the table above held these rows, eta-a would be 112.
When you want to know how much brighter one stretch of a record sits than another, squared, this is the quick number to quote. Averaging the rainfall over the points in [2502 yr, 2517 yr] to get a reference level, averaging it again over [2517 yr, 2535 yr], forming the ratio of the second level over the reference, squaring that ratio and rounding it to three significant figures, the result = 1.02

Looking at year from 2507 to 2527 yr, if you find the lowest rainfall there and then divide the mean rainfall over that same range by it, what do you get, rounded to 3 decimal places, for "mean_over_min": 1.044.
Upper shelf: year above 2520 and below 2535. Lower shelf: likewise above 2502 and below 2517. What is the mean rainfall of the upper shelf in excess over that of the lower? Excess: 4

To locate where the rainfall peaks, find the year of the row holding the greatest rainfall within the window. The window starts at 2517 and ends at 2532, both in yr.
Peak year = 2523.5 yr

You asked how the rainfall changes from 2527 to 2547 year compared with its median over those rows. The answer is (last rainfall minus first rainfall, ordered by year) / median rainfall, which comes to 0.10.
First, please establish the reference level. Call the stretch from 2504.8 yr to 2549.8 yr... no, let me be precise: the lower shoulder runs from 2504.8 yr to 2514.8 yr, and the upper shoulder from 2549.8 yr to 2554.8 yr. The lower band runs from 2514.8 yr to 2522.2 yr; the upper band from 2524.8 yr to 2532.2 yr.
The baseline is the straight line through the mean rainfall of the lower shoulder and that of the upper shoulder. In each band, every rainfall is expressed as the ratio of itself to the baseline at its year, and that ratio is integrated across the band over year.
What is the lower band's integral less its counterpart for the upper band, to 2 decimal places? -0.19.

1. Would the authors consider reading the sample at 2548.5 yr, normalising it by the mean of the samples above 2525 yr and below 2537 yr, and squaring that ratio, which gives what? 1.13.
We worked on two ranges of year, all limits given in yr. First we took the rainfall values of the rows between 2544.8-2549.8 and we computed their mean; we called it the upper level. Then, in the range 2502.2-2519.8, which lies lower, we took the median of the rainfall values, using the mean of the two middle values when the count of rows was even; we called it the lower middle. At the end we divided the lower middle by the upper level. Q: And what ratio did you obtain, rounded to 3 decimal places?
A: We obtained 0.880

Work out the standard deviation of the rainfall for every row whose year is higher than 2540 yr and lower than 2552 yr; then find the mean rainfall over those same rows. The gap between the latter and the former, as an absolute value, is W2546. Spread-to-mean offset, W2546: 246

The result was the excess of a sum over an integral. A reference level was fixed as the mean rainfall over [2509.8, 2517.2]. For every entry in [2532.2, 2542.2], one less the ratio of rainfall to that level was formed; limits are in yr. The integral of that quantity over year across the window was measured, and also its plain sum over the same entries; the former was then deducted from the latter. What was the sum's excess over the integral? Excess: 0.6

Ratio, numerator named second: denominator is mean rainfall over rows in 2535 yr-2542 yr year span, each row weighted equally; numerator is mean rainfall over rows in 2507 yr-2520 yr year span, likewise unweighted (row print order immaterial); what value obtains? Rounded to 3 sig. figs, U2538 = 0.891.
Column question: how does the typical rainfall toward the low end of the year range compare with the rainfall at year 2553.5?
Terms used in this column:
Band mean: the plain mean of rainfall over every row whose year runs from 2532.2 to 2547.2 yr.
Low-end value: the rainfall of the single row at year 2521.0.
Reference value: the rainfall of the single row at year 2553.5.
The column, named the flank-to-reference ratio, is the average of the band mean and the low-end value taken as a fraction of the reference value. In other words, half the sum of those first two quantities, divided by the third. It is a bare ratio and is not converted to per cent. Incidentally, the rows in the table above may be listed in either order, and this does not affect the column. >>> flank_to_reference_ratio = 1.06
